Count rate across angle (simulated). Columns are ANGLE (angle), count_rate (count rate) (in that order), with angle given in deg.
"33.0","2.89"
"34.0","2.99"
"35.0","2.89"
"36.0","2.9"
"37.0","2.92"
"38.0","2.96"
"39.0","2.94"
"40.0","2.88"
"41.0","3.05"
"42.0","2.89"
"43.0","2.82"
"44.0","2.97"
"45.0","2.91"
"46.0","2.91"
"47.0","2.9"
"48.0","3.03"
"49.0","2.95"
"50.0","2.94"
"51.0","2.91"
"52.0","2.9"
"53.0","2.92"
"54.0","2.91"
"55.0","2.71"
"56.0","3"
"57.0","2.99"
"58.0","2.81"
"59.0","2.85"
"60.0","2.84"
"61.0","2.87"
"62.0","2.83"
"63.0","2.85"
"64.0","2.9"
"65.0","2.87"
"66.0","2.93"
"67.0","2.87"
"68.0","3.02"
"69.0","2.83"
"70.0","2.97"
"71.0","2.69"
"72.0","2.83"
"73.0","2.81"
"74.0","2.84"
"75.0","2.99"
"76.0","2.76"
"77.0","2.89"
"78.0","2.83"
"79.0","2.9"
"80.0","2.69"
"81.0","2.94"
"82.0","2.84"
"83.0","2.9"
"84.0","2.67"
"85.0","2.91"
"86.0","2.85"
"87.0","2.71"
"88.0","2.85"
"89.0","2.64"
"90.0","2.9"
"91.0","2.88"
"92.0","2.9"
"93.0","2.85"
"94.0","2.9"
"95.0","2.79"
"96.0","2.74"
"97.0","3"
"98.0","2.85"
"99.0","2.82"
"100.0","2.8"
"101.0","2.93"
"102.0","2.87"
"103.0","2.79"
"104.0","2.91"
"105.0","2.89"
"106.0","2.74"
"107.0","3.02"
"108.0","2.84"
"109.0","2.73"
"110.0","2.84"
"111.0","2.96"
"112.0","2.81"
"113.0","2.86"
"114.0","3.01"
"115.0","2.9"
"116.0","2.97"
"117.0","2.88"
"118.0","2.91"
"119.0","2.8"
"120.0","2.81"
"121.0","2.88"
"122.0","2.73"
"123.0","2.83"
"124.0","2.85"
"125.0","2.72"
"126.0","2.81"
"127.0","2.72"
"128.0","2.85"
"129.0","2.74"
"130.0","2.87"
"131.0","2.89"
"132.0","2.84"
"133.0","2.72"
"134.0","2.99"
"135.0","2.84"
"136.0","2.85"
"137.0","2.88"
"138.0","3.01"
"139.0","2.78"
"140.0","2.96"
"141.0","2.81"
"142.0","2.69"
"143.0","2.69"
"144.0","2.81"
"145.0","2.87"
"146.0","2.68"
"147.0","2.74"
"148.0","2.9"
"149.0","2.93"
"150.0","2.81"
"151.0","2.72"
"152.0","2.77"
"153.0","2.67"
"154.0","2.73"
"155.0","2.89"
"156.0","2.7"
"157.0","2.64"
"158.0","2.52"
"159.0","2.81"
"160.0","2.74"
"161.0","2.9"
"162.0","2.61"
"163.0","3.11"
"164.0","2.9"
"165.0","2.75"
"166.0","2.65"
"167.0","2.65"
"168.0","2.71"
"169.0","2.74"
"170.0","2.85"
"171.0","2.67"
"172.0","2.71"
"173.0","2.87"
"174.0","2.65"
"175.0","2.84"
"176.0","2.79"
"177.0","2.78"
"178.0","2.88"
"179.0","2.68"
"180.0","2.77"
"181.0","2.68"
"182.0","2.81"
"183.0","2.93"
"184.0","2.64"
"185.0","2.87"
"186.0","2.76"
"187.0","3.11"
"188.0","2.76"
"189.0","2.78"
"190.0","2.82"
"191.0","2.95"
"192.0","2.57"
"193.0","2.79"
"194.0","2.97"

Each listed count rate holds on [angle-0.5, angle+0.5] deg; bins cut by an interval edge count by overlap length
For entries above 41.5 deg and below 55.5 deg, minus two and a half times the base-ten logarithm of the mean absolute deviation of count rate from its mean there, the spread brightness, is 3.40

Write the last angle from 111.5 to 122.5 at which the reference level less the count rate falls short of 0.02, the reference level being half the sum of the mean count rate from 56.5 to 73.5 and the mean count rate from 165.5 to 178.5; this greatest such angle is 121.0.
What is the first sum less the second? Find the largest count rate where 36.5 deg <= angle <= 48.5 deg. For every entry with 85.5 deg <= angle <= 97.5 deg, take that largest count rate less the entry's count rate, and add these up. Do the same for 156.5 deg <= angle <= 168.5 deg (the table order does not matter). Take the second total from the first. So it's -1.0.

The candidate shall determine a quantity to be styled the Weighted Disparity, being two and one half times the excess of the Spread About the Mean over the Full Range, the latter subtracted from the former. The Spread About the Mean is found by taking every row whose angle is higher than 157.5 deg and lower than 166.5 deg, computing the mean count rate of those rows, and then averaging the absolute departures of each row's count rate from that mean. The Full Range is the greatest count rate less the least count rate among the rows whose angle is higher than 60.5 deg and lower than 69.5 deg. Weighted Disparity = -0.13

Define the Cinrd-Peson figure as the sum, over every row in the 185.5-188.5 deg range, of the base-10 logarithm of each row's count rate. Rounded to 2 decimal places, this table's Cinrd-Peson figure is 1.37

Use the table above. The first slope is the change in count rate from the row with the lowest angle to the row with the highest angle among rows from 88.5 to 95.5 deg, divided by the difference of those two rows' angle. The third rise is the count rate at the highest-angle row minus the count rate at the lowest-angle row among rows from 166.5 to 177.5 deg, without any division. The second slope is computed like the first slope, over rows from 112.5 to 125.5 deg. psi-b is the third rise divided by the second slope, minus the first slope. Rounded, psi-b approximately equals -11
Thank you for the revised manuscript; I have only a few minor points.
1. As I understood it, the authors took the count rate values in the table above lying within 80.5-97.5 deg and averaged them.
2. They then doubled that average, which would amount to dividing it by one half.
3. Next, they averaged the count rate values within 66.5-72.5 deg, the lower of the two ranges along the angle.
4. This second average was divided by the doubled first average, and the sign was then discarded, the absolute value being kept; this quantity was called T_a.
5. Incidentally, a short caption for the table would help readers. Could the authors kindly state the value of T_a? 0.505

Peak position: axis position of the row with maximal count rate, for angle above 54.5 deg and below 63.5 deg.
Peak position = 56.0 deg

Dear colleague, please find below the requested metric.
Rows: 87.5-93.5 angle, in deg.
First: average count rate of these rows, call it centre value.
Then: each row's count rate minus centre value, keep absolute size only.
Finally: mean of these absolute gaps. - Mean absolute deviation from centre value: 0.066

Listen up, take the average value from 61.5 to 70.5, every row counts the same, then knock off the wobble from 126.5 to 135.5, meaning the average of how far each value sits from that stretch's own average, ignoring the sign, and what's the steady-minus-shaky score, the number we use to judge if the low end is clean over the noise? 2.83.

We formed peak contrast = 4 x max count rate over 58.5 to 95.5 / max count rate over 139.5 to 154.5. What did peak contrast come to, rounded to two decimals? 4.08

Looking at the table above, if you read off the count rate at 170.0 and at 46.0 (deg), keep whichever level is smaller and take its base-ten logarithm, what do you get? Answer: 0.455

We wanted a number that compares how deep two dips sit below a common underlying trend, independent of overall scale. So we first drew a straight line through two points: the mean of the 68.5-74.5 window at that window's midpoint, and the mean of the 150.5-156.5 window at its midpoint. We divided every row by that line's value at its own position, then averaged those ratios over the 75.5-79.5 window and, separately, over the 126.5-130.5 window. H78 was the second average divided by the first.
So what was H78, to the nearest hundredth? 1.00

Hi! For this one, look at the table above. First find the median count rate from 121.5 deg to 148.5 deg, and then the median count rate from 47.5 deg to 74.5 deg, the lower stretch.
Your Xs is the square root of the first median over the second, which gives 0.993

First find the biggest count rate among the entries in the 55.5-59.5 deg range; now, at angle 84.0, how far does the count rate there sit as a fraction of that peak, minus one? -0.11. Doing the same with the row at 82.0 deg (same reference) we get -0.05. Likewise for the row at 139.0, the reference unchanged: -0.07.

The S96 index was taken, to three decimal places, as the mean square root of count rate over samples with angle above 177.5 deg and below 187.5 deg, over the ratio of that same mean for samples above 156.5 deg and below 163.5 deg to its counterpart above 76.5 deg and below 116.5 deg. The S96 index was 1.705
